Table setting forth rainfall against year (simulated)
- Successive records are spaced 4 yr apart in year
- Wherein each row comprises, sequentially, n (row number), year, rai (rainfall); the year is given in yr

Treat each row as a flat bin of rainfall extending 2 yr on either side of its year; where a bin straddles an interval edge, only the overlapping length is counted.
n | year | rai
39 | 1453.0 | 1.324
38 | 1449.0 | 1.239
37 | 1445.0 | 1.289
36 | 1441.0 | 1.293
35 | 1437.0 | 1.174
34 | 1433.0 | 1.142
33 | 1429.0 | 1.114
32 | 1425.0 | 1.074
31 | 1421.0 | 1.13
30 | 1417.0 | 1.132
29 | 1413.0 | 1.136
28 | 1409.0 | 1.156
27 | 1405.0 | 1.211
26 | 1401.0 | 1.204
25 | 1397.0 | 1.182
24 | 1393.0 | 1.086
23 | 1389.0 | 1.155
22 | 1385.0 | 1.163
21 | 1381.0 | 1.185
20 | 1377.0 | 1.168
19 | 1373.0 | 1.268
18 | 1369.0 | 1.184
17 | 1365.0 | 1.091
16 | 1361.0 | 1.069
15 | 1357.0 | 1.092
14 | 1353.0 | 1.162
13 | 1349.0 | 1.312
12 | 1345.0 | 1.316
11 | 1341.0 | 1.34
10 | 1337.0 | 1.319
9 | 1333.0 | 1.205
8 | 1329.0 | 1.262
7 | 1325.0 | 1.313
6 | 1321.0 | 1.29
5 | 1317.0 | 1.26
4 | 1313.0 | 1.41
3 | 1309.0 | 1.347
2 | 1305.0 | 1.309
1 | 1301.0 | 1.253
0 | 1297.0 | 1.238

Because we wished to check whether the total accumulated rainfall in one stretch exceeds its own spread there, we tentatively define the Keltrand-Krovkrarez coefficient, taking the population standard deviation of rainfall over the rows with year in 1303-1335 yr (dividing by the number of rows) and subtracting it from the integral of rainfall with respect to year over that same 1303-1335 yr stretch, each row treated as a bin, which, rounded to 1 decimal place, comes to 41.5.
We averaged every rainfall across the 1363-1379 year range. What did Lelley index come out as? 1.18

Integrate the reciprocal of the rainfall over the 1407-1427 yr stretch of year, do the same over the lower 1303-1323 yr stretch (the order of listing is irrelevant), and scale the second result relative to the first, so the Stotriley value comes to 0.85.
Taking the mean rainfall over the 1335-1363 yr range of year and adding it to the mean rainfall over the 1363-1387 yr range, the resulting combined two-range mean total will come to 2.41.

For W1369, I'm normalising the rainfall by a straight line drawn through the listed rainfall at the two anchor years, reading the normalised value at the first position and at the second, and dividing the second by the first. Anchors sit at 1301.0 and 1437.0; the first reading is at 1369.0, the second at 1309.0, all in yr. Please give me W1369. 1.11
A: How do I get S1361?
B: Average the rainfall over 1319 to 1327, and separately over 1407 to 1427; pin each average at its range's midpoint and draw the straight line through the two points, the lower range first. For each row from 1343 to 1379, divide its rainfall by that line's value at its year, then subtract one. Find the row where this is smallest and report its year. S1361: 1361.0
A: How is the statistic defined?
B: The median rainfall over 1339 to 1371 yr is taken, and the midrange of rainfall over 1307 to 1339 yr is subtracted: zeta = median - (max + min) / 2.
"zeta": -0.13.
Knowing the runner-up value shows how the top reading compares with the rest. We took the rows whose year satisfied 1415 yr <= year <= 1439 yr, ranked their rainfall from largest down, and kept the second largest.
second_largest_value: 1.142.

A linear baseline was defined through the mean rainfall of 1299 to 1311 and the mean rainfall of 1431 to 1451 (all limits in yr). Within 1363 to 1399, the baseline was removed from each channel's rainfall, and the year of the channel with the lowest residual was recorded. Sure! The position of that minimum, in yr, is 1365.0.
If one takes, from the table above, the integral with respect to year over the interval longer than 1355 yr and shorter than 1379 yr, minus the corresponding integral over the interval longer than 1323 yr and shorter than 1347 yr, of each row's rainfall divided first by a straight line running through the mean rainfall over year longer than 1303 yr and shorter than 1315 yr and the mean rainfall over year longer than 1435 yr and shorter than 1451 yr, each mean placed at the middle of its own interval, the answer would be -2.2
